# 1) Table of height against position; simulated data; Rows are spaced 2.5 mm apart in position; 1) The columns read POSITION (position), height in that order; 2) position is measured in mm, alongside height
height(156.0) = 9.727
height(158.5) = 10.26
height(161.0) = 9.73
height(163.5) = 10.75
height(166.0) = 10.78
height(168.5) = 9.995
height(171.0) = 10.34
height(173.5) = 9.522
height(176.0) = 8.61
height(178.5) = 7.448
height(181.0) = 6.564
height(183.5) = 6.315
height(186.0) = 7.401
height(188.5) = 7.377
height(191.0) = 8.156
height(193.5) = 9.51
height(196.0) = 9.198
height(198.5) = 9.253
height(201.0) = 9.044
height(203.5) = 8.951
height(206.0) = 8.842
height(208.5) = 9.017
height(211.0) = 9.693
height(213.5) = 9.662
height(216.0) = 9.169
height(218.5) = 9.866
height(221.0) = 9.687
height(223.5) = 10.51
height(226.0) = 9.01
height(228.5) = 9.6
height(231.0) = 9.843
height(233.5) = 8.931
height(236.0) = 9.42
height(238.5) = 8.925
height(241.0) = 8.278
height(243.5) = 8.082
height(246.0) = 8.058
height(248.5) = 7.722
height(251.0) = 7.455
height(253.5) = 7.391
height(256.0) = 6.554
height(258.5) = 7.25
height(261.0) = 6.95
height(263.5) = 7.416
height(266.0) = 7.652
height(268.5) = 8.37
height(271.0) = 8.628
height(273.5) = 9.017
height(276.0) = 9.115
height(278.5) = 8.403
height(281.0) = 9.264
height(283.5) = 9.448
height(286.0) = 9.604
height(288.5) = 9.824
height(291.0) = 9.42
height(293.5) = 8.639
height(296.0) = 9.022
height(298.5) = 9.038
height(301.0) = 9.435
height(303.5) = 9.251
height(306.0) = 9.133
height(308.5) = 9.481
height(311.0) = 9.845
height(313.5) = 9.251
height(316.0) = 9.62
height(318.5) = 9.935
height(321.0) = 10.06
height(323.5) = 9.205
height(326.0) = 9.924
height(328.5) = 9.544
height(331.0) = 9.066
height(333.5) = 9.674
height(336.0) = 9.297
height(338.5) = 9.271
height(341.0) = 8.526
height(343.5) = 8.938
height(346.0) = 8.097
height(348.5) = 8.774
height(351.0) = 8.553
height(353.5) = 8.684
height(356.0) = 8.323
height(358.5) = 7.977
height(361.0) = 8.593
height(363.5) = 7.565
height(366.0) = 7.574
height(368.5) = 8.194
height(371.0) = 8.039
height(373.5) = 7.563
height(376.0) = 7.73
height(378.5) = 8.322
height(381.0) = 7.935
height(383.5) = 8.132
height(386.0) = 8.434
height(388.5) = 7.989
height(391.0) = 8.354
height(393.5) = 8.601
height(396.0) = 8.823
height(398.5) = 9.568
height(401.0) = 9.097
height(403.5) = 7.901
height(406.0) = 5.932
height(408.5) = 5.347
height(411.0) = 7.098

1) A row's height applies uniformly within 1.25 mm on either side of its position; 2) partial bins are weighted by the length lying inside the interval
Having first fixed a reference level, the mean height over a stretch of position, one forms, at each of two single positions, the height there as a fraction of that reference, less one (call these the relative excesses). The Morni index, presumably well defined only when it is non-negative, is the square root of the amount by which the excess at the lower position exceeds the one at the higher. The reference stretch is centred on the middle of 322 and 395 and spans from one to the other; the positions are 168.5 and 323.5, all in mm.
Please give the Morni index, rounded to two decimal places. 0.30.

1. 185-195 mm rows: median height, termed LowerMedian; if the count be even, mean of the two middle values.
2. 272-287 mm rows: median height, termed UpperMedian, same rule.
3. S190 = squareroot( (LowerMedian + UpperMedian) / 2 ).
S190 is 2.913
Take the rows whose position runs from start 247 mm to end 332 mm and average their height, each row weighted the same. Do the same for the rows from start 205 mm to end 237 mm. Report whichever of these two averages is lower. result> 8.82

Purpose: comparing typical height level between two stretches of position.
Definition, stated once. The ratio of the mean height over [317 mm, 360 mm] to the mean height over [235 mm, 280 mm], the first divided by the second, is 1.13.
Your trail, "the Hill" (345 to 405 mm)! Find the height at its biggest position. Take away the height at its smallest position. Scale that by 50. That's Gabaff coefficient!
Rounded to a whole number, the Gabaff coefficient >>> -10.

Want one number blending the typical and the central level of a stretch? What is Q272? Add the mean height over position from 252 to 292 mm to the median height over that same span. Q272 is 16.9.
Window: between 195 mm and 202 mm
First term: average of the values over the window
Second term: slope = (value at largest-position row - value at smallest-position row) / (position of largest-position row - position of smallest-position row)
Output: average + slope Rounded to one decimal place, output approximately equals 9.1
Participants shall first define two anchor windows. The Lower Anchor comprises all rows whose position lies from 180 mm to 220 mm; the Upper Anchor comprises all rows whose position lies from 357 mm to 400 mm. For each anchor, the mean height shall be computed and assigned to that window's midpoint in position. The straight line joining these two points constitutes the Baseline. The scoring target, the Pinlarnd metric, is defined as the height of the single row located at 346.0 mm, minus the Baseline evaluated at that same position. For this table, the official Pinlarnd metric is -0.2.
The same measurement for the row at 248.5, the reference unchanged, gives -0.8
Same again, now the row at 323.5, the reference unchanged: 0.9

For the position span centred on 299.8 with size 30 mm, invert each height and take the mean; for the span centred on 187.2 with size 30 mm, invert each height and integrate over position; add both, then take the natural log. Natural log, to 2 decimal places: 1.34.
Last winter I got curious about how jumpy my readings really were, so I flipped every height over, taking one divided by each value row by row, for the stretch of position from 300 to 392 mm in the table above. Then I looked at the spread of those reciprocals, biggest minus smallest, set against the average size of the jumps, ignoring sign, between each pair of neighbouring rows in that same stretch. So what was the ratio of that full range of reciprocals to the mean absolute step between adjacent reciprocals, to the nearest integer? 6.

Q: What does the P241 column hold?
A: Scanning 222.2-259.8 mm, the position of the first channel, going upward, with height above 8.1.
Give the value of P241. 223.5 mm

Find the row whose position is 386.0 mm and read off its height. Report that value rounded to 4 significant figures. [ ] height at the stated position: 8.434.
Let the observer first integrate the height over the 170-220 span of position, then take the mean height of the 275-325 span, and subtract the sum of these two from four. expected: -440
